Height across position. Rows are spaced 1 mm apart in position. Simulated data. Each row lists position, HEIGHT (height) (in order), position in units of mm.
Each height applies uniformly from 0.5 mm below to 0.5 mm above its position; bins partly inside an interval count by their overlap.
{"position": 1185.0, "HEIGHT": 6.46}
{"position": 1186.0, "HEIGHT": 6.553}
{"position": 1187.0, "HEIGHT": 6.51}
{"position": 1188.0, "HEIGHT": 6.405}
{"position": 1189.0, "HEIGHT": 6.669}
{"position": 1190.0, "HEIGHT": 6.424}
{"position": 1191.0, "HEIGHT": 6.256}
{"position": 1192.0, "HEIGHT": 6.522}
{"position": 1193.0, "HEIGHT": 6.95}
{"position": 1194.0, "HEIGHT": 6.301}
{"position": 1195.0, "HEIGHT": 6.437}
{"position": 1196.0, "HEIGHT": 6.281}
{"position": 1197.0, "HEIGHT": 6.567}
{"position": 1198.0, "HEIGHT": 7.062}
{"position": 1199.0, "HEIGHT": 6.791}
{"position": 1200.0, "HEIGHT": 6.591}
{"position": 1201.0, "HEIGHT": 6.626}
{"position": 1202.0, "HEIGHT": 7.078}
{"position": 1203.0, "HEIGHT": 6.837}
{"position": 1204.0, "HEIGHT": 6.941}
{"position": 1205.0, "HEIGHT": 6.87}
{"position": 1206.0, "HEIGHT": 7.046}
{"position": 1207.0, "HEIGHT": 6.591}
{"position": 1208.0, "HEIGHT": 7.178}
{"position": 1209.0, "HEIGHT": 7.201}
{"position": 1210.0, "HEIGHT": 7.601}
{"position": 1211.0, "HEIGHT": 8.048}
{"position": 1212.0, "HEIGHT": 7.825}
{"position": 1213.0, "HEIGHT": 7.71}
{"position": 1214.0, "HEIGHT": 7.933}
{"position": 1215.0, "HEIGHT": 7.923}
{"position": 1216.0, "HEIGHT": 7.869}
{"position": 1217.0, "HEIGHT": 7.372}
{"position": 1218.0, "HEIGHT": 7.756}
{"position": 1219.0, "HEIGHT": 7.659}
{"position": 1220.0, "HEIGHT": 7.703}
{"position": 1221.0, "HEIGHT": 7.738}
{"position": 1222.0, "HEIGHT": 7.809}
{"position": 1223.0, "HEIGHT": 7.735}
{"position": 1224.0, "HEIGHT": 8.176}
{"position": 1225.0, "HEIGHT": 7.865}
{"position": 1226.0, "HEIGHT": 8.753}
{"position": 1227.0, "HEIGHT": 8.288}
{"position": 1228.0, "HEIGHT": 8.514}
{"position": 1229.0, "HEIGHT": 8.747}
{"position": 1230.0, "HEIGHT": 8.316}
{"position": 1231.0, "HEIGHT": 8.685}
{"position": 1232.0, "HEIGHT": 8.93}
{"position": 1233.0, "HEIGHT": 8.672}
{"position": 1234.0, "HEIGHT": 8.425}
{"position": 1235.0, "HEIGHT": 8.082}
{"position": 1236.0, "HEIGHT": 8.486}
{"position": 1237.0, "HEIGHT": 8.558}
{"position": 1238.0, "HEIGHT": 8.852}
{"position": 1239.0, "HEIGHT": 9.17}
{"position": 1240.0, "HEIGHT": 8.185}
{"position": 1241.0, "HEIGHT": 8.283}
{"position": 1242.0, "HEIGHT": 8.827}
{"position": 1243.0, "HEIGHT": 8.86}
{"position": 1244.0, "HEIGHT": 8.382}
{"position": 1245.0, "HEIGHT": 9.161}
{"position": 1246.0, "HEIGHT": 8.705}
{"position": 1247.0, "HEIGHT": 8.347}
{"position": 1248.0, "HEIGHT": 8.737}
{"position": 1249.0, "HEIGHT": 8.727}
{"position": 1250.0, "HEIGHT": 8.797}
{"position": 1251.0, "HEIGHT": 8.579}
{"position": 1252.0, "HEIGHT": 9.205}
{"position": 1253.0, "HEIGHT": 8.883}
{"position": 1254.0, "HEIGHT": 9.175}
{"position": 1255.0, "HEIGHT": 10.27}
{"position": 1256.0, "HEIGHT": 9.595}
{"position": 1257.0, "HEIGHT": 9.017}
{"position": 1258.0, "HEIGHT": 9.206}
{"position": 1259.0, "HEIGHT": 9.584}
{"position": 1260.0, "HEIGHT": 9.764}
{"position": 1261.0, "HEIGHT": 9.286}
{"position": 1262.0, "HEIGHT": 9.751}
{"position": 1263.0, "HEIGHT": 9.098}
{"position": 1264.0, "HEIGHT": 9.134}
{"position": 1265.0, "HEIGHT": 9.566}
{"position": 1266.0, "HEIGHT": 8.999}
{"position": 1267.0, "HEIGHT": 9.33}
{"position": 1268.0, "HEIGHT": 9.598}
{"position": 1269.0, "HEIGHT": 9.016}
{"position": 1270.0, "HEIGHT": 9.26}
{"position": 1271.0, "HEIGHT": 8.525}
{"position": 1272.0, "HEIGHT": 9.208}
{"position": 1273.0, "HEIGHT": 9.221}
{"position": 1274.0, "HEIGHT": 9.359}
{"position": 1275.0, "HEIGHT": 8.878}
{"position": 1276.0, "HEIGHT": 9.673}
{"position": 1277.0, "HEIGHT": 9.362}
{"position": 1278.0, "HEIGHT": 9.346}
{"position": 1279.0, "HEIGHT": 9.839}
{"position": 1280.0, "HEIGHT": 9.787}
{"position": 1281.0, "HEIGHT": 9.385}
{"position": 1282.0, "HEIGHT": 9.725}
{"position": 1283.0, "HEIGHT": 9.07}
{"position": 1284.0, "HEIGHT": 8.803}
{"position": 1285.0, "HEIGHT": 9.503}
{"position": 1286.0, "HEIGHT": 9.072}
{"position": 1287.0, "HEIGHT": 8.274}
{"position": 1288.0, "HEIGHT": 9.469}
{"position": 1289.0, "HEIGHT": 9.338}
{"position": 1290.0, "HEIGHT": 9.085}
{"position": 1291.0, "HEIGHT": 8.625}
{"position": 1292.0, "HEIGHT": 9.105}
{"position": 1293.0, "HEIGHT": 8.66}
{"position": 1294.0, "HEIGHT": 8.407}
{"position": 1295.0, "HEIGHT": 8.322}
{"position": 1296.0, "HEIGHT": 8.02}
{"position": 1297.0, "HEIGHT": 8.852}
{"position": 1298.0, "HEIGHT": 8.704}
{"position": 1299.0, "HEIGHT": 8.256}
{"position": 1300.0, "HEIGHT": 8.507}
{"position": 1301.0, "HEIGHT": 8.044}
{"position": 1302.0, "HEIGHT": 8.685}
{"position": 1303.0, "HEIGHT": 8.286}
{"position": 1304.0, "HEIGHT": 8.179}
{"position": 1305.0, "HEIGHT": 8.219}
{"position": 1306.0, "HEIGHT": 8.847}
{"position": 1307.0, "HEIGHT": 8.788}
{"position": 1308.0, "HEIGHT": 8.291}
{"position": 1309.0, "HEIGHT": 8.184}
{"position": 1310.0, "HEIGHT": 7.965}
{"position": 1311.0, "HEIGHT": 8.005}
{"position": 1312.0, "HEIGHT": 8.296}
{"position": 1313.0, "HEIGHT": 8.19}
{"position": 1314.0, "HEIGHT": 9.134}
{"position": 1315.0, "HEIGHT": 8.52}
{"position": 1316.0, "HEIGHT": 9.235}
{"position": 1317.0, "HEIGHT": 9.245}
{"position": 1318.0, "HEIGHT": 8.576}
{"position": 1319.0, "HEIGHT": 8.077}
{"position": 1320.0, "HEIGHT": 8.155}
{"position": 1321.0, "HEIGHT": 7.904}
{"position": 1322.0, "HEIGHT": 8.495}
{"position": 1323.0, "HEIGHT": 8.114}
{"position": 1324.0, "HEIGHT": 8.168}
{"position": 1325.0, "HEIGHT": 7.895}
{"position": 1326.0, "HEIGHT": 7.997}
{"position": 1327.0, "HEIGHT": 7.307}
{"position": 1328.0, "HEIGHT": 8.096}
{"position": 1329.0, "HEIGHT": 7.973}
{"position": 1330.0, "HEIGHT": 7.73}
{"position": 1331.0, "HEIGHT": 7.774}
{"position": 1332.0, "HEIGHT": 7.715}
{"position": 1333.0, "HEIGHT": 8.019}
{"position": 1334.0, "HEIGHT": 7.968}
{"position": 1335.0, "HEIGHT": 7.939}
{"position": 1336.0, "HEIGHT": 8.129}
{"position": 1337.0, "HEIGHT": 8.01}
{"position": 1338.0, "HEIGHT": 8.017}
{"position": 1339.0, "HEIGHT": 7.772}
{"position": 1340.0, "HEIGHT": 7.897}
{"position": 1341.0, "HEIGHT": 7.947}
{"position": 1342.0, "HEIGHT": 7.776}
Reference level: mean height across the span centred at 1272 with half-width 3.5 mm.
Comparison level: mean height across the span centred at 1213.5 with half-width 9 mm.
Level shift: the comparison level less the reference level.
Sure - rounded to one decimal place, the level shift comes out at -1.5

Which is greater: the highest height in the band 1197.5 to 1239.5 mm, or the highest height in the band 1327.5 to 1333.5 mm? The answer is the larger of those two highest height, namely 9.17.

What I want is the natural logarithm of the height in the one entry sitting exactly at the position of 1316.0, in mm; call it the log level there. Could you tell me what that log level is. 2.22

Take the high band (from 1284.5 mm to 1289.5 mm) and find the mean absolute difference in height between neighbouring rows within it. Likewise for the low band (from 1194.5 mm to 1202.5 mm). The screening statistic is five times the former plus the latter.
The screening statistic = 3.5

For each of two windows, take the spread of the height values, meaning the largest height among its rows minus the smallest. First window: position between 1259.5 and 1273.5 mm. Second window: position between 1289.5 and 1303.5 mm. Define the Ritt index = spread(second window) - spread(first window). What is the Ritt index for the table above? -0.15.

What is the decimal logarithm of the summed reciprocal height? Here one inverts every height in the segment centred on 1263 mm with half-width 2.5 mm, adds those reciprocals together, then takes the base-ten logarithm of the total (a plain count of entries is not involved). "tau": -0.27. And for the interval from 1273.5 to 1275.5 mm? -0.66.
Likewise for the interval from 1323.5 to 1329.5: -0.12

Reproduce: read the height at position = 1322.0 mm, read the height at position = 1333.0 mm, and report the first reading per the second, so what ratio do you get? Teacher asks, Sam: 1.06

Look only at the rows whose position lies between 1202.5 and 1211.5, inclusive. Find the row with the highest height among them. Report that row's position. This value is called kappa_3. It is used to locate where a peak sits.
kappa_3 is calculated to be 1211.0 mm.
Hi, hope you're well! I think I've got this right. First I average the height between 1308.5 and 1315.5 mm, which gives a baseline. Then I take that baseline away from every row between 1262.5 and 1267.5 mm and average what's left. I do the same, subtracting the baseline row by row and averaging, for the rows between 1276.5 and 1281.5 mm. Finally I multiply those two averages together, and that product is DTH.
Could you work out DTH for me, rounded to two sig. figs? 1.1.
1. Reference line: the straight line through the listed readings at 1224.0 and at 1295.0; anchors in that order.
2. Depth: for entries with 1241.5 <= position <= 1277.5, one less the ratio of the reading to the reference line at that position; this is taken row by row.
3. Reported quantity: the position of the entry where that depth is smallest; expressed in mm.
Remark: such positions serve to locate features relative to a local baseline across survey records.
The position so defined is 1255.0 mm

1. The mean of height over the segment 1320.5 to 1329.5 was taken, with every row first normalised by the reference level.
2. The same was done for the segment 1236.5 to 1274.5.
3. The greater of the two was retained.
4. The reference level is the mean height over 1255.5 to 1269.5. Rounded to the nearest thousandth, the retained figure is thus 0.968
